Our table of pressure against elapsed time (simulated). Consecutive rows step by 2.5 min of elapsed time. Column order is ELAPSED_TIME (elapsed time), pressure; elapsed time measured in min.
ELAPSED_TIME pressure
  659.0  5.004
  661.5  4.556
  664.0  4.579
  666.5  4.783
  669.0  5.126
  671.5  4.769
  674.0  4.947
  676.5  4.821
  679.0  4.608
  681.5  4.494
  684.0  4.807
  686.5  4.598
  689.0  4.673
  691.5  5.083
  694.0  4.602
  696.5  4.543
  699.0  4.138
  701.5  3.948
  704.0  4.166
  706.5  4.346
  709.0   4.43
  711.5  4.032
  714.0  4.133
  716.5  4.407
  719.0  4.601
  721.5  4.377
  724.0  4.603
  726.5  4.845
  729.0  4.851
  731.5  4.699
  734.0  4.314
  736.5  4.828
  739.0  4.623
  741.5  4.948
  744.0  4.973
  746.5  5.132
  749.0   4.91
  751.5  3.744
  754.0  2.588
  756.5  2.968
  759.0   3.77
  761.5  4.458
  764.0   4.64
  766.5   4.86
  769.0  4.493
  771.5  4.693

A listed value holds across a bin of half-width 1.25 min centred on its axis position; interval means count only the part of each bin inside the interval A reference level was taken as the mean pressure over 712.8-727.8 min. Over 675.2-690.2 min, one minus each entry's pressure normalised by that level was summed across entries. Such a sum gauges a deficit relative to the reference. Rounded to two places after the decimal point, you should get -0.23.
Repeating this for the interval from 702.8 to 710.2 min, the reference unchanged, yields 0.12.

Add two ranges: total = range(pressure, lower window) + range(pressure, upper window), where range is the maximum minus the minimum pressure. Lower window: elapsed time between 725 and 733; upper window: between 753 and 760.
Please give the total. 1.3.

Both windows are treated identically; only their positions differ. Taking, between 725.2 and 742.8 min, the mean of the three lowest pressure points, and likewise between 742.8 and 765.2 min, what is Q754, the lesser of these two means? 3.1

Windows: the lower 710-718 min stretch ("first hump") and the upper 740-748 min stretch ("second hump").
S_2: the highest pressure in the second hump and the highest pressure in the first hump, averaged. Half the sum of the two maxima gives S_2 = 4.77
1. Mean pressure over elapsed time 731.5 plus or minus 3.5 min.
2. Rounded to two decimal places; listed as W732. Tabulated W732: 4.62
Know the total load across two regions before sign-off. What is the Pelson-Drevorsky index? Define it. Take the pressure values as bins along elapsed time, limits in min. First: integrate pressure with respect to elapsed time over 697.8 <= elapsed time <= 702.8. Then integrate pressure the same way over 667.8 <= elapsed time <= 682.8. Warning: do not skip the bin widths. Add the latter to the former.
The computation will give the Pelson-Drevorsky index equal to 92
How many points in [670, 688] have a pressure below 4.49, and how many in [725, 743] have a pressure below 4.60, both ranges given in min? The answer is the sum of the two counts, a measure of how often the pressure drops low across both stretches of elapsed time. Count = 1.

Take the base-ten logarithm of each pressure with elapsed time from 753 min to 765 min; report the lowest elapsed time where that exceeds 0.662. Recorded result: 764.0 min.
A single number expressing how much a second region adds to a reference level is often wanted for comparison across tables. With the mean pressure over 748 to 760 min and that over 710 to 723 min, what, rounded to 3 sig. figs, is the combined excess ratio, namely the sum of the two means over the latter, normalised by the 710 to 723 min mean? 1.83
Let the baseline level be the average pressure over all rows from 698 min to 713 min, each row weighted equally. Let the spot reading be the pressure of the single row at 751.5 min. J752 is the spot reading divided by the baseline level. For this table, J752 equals 0.90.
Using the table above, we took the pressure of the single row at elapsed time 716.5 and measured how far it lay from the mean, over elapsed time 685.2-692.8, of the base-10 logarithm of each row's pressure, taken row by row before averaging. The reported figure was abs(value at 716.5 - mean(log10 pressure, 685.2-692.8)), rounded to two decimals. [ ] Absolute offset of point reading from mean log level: 3.73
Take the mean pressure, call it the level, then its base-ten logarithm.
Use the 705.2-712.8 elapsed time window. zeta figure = 0.630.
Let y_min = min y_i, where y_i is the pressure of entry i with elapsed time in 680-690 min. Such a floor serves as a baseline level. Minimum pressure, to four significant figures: 4.494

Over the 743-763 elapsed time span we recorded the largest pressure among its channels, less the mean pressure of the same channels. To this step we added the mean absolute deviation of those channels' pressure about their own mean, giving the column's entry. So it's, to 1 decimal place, 1.9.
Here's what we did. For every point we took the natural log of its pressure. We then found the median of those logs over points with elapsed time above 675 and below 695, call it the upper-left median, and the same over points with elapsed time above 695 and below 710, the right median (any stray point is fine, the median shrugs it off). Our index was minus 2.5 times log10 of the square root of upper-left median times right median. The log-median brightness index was -0.434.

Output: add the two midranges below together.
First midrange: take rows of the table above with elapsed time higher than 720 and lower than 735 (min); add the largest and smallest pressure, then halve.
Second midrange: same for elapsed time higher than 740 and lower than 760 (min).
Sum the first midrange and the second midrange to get 8.4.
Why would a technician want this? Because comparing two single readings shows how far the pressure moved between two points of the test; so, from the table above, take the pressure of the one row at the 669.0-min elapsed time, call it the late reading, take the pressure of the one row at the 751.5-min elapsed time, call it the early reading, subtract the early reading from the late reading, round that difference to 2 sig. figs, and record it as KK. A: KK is 1.4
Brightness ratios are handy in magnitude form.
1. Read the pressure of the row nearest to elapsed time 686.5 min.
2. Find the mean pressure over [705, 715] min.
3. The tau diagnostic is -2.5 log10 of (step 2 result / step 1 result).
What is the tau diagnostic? 0.089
